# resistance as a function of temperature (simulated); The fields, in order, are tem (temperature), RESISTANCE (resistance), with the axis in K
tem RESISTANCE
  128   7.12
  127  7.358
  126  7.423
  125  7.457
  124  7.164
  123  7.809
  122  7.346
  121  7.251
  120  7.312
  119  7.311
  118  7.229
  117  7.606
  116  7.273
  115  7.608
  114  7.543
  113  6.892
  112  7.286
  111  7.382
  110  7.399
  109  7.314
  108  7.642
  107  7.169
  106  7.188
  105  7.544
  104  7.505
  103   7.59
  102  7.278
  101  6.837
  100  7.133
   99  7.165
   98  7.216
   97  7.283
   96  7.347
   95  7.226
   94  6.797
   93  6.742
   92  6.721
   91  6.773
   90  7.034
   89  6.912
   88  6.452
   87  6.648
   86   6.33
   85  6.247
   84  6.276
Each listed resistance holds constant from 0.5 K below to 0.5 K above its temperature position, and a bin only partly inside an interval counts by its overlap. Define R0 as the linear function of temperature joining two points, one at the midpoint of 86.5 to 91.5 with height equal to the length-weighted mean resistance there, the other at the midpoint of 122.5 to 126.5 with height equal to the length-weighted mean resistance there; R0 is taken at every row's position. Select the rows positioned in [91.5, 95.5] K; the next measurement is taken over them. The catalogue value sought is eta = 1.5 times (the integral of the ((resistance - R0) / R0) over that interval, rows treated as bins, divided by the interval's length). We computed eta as 0.00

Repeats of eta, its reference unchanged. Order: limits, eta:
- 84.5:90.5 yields -0.03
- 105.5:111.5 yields 0.04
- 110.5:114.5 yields 0.01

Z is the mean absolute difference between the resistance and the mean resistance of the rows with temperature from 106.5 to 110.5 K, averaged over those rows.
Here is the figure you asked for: 0.14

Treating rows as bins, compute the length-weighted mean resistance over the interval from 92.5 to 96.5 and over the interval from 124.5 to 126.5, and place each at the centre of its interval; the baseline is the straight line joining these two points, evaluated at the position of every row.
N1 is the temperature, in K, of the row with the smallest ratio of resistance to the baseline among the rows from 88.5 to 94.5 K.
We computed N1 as 92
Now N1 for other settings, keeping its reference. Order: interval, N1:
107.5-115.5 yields 113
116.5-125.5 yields 124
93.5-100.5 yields 94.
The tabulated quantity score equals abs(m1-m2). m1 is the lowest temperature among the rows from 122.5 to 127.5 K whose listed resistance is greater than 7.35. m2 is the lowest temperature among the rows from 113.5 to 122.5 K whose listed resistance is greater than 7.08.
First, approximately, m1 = 123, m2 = 114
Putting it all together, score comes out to 9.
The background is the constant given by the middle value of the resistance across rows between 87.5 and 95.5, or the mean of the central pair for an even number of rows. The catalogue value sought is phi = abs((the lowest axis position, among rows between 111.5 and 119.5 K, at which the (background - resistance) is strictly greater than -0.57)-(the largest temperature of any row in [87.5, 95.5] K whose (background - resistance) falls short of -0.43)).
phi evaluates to 17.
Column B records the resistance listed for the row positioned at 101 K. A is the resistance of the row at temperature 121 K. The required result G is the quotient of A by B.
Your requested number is 1.06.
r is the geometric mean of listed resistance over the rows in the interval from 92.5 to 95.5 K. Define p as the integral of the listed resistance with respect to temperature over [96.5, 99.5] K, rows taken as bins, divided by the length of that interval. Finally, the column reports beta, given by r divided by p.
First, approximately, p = 7.22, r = 6.92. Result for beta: 0.96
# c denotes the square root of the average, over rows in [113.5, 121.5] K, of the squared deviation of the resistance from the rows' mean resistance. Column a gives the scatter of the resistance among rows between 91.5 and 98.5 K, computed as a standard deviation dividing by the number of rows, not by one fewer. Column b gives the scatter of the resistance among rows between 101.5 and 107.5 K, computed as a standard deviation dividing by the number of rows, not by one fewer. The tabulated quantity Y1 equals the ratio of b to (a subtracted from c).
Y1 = -2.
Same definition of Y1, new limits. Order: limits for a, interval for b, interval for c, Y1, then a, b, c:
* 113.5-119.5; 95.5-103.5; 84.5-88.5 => -21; 0.161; 0.199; 0.151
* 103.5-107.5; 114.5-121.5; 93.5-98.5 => 7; 0.174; 0.152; 0.194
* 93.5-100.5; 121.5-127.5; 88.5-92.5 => -5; 0.165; 0.195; 0.122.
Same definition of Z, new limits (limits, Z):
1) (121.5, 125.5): 0.19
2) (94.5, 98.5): 0.05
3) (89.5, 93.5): 0.11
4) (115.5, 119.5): 0.13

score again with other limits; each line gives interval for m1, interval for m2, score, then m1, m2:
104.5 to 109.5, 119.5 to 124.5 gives 15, 105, 120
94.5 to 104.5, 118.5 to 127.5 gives 16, 103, 119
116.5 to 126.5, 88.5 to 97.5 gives 22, 117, 95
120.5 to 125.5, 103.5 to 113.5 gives 19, 123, 104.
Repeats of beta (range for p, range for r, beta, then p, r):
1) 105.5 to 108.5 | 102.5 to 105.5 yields 1.03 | 7.33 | 7.55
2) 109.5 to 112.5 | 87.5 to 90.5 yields 0.92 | 7.36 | 6.79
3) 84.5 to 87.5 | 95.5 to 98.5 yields 1.14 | 6.41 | 7.28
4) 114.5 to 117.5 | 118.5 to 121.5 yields 0.97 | 7.50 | 7.29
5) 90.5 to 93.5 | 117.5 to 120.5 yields 1.08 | 6.75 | 7.28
